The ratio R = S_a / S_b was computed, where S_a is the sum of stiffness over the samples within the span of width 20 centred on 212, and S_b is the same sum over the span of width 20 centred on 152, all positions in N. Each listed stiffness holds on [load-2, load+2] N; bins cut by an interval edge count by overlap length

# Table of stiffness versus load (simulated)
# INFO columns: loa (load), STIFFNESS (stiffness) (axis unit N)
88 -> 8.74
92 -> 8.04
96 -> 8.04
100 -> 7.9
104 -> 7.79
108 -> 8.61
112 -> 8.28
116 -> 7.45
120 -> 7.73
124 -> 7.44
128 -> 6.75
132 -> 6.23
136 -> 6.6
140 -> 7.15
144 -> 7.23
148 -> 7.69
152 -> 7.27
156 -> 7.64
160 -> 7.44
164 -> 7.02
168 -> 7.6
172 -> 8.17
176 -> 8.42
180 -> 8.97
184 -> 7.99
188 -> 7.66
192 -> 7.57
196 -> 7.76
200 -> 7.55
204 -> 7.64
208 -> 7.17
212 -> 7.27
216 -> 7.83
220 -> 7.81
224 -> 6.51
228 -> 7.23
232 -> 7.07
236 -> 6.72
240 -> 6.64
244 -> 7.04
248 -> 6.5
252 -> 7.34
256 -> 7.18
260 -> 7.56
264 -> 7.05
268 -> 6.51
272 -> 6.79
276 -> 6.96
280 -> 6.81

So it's 1.01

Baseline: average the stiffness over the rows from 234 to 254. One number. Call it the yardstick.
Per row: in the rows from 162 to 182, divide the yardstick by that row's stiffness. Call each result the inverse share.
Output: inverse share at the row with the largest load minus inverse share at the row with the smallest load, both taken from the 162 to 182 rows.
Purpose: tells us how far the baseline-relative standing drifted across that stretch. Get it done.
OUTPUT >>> -0.21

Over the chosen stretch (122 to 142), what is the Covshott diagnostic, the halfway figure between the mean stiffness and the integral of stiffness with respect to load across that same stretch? 72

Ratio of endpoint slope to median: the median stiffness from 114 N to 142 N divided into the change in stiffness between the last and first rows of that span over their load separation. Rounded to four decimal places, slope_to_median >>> -0.0017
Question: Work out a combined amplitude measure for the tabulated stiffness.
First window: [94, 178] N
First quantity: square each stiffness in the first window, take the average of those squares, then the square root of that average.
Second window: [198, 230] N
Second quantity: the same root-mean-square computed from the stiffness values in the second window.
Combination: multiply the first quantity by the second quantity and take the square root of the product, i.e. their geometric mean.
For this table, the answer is 7.48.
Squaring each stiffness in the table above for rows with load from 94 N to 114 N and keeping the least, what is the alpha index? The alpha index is 61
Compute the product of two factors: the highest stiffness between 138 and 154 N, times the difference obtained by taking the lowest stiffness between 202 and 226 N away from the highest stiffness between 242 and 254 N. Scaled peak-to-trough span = 6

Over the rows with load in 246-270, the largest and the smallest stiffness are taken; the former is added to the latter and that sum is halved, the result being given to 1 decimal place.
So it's 7.0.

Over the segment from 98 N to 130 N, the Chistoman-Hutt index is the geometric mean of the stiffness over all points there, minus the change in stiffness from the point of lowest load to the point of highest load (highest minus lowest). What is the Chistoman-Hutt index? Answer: 8.88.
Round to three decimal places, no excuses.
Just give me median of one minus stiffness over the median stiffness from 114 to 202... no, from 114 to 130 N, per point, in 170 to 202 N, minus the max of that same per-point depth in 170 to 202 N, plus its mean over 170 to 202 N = -0.120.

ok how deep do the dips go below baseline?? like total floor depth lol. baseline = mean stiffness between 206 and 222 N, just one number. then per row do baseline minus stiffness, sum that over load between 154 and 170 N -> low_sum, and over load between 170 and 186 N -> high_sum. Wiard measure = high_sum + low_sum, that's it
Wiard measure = -3.1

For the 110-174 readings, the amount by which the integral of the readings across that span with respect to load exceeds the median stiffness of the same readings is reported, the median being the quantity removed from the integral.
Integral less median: 463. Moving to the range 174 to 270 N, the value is 701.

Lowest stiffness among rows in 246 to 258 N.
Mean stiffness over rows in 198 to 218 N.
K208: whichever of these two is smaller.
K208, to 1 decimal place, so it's 6.5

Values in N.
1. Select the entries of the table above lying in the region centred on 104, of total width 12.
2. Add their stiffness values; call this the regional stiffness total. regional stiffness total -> 24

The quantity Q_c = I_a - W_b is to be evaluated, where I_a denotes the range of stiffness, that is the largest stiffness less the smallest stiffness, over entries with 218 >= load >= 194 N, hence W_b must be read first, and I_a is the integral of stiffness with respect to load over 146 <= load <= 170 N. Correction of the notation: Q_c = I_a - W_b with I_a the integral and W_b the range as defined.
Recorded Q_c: 178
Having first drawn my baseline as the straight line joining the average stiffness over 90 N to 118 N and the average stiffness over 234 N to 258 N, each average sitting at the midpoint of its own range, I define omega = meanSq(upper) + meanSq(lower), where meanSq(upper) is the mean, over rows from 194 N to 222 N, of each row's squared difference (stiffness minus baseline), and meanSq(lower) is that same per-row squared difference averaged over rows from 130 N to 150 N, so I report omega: 1.1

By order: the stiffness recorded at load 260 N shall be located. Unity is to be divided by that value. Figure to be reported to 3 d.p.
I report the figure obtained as 0.132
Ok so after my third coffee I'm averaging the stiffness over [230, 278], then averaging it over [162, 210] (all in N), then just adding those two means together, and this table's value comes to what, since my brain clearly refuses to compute 14.7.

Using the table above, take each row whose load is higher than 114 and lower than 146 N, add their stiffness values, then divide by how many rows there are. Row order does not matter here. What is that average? 7.07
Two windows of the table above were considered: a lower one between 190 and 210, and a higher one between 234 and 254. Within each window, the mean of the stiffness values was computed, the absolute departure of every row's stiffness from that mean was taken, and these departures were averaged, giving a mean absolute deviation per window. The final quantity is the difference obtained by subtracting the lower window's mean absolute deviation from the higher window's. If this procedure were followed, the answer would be 0.13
